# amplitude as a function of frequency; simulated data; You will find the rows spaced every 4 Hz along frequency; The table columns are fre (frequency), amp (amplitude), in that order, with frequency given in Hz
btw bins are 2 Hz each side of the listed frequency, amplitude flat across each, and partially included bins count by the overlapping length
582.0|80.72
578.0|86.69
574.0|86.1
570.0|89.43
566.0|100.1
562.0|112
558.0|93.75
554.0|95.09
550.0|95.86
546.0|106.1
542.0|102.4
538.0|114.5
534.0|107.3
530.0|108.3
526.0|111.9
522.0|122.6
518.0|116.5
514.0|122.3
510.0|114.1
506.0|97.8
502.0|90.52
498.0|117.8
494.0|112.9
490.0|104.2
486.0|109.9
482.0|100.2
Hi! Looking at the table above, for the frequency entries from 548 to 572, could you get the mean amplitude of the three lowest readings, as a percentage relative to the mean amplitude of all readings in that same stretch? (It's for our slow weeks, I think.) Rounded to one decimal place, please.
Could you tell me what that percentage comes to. 94.9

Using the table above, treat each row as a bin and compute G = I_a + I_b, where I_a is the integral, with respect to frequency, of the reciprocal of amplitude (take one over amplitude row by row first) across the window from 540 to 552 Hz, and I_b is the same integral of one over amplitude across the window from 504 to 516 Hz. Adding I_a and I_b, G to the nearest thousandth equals 0.227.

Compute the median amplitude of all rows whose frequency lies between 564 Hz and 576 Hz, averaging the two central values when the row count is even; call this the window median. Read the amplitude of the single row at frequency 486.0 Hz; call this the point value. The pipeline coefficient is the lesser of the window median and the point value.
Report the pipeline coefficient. 89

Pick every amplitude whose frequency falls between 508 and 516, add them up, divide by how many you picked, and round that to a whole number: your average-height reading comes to 118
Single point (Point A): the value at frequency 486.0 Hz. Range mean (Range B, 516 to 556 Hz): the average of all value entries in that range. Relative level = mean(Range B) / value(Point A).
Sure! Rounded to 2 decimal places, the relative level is 0.98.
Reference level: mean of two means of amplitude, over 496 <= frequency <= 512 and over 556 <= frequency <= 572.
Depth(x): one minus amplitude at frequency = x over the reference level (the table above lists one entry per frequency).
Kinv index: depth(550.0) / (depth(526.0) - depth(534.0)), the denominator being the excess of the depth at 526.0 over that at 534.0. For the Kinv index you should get -1.3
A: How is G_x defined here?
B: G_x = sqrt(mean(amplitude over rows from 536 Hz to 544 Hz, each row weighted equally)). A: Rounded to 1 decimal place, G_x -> 10.4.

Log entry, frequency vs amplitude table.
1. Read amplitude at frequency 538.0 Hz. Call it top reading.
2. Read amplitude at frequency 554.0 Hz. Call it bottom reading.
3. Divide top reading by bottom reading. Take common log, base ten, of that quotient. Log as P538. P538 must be 0.081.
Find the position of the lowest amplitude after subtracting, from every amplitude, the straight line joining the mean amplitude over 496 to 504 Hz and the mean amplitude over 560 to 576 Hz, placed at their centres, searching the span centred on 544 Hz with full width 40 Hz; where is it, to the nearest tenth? 558.0 Hz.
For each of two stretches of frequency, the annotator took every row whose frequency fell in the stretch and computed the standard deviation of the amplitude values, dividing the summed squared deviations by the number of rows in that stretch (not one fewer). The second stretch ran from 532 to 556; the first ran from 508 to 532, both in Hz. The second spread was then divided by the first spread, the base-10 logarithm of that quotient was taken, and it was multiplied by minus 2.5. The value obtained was -0.3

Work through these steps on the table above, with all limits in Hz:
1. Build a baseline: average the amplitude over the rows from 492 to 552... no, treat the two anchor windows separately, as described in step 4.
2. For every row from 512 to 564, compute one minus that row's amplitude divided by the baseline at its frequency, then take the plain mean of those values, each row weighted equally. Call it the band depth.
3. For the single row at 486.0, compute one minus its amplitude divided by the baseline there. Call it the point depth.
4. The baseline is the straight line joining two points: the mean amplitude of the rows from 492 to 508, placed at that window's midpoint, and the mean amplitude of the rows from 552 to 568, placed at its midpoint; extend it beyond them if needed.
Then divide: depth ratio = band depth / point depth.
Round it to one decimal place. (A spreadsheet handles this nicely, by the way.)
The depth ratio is 1.6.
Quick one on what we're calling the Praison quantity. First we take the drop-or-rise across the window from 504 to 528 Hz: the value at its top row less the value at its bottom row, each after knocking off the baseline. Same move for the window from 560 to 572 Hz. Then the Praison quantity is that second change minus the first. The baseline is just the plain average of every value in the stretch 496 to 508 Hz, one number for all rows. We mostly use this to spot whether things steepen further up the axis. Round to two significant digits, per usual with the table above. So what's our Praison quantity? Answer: -37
